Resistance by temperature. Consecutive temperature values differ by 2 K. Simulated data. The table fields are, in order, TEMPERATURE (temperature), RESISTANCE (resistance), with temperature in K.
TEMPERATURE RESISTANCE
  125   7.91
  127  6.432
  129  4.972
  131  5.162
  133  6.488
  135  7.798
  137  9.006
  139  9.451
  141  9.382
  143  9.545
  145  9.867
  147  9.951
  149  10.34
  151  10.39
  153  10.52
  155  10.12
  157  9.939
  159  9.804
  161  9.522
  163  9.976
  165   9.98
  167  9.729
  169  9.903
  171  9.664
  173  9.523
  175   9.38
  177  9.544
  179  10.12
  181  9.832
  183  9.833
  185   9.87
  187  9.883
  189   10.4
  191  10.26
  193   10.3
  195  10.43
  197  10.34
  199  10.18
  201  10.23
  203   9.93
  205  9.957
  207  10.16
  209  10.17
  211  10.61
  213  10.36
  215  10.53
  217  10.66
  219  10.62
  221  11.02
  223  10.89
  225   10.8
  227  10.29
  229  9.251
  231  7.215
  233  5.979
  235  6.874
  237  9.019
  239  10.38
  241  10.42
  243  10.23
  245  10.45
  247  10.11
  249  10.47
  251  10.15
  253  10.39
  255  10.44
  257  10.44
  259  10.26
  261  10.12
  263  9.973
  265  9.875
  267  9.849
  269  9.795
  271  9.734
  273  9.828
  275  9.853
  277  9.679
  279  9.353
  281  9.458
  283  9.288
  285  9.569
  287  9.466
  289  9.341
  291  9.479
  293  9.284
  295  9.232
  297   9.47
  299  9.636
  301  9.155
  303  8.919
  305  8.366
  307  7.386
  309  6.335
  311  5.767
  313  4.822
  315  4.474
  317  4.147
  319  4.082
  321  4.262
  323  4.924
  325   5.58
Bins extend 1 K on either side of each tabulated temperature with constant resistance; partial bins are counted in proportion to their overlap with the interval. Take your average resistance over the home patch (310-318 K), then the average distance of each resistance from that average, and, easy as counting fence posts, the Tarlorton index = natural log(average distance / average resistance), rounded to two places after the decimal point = -2.28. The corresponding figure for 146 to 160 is -3.80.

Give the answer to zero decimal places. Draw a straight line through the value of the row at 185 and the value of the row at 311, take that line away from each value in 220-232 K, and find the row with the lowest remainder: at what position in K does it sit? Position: 231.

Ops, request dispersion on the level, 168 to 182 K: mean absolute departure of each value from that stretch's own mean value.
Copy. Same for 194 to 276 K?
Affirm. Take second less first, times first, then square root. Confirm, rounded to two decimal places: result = 0.29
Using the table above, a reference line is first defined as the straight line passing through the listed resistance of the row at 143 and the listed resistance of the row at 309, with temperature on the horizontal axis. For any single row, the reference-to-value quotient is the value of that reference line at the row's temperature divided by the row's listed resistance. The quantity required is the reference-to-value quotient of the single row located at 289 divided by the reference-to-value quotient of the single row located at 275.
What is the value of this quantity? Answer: 1.01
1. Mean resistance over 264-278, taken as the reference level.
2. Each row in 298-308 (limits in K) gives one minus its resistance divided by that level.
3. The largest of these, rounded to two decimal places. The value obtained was 0.25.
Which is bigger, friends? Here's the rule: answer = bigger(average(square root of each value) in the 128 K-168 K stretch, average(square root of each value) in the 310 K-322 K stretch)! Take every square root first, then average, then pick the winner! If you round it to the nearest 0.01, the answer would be 3.00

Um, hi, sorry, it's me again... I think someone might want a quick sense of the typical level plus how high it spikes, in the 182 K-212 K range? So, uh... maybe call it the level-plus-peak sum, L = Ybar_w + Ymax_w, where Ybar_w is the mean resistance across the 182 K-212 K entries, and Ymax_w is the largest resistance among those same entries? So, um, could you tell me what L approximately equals 20.8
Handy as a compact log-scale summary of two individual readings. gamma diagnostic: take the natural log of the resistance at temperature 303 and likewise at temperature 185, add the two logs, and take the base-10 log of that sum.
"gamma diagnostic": 0.651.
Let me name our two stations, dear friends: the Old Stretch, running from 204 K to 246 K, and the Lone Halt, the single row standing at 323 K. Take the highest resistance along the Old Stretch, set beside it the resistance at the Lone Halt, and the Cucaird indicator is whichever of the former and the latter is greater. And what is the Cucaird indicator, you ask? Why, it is 11.0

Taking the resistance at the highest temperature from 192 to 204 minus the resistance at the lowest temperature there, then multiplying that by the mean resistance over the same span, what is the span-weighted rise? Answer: -4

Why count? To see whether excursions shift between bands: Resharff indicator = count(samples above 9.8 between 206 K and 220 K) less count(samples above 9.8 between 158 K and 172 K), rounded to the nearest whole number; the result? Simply 3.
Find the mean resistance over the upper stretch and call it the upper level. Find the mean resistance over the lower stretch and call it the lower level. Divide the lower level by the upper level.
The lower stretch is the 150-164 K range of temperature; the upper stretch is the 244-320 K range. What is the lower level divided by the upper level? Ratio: 1.13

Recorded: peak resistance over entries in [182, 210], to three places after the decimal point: 10.430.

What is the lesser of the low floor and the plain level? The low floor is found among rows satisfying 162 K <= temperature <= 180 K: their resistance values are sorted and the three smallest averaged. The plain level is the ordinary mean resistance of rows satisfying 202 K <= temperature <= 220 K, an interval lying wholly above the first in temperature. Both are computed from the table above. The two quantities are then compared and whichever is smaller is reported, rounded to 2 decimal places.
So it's 9.48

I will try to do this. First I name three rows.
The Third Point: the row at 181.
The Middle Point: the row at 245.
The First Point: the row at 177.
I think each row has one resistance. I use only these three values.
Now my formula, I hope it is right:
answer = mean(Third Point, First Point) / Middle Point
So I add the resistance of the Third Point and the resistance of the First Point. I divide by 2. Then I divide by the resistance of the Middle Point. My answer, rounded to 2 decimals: 0.93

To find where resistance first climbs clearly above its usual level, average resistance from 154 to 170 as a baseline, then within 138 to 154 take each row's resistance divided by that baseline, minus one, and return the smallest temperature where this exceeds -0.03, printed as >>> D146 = 145 K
